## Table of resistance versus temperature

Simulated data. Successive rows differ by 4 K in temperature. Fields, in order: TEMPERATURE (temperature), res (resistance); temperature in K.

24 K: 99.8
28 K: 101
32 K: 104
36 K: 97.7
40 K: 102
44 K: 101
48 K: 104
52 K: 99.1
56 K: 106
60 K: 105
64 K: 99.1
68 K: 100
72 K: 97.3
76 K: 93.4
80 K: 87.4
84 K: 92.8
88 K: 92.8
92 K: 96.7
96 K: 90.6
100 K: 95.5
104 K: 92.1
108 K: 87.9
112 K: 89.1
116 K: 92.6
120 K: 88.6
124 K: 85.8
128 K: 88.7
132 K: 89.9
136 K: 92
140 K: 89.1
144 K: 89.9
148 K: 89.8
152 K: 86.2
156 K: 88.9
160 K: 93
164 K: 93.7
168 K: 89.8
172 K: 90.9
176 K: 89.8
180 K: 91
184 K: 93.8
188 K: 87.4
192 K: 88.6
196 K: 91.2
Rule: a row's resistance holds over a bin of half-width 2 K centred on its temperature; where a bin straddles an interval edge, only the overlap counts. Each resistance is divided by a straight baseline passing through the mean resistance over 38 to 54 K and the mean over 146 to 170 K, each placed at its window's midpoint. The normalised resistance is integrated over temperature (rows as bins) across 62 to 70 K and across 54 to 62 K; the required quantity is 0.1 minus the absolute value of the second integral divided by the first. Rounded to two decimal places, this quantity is -0.95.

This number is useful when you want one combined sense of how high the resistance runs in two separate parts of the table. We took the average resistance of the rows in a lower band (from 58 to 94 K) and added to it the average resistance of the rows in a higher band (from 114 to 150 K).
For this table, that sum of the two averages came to 186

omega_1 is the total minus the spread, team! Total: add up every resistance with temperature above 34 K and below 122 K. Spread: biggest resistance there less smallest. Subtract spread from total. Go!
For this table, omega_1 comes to 2092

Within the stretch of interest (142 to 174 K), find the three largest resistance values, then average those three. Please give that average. 93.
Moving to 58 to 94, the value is 101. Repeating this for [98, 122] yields 93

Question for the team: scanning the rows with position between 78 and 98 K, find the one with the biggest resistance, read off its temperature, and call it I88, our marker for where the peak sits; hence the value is 92 K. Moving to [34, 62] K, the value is 56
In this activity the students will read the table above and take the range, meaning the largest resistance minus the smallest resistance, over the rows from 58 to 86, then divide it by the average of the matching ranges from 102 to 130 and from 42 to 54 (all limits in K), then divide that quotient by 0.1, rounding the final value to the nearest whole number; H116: 30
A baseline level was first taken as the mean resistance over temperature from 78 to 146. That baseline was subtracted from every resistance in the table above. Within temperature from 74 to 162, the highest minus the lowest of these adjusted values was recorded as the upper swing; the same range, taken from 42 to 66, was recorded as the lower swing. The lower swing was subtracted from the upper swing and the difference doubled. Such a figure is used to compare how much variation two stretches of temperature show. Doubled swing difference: 8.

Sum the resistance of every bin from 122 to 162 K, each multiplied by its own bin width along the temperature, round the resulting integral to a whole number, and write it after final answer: 3573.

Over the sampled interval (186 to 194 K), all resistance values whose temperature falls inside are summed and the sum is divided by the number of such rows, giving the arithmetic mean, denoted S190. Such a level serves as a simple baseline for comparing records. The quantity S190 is 88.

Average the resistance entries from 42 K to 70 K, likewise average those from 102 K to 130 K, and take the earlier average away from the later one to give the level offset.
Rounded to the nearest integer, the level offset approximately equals -13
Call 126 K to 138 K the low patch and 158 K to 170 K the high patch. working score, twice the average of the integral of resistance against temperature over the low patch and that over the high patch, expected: 2188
